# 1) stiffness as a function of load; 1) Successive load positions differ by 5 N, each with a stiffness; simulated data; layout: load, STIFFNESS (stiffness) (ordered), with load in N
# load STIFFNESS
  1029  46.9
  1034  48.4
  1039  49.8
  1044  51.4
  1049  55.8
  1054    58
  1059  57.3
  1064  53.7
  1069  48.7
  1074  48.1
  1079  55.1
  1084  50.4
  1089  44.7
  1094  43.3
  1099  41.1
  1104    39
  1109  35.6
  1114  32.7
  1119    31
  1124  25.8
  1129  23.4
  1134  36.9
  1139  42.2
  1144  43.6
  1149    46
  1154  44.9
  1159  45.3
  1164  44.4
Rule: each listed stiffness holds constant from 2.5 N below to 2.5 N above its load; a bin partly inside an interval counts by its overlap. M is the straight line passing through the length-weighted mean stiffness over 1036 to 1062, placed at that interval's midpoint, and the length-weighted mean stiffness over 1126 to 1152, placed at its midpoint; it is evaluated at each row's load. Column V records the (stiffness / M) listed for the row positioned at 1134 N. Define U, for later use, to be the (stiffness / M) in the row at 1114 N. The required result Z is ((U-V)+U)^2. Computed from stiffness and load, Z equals 0.3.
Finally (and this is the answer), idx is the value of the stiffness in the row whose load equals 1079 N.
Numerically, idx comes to 55.1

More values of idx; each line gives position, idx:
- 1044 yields 51.4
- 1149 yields 46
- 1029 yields 46.9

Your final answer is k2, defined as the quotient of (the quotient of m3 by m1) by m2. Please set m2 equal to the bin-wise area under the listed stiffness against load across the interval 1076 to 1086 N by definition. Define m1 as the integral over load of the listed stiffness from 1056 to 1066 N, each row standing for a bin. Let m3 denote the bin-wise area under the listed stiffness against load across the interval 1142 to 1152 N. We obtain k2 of 0.0015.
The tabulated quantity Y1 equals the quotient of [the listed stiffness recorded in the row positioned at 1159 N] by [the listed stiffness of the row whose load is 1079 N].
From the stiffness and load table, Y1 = 0.82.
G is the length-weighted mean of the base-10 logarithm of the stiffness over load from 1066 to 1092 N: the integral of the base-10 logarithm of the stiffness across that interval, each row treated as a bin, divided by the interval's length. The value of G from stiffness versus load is 1.692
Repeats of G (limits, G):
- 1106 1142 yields 1.507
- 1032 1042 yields 1.692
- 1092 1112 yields 1.595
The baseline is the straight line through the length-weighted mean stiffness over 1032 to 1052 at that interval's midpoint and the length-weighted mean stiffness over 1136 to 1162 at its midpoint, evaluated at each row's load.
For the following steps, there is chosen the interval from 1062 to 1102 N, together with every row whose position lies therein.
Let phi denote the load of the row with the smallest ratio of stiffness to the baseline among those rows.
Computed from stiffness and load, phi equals 1099 N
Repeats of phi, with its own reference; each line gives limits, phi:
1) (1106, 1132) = 1129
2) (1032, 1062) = 1034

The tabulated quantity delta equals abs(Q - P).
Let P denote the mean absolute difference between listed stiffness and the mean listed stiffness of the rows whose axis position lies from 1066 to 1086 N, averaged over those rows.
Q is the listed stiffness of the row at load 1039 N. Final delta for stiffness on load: 48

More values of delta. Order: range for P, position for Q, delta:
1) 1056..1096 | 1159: 41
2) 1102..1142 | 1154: 40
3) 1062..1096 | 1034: 45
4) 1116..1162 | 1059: 50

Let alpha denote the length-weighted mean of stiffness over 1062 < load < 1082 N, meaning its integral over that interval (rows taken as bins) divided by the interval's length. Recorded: 51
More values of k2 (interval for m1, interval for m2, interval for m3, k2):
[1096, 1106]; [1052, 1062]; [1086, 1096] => 0.0019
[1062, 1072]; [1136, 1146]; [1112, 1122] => 0.0015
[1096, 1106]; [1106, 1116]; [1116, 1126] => 0.0021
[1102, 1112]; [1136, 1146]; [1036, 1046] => 0.0032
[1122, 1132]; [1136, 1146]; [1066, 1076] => 0.0045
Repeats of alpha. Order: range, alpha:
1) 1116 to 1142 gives 32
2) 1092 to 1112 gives 39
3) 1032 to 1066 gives 54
